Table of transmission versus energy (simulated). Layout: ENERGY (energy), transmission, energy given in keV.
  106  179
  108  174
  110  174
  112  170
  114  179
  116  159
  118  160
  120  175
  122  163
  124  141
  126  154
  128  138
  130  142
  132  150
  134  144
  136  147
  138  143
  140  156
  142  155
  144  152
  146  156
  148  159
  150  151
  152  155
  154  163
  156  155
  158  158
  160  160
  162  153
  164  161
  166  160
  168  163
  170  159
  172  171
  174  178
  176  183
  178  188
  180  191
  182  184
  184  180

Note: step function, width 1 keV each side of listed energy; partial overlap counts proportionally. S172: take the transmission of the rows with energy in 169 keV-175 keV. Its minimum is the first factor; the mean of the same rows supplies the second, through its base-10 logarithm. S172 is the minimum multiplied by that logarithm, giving 354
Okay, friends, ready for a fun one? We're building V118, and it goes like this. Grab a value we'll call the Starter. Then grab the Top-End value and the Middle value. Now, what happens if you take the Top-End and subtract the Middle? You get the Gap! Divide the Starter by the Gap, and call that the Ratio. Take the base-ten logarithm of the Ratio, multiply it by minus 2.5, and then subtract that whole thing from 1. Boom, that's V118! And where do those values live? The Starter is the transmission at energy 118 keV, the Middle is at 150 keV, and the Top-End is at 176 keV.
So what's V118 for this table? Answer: 2.7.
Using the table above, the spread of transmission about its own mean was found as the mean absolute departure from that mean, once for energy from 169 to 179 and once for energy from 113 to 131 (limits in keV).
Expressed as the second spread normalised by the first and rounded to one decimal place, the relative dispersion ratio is 1.3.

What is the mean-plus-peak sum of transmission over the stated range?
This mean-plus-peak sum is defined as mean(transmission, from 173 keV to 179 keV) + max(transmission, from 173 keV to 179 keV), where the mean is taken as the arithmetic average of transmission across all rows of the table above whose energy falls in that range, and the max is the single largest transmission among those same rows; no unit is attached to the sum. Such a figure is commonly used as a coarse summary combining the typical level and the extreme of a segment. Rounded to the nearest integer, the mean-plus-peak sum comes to 371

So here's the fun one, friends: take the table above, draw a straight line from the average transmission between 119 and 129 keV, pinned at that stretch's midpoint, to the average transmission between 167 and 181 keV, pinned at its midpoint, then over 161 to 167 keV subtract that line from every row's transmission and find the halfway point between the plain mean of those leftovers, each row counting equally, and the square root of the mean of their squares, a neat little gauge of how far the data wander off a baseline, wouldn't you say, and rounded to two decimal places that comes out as 0.16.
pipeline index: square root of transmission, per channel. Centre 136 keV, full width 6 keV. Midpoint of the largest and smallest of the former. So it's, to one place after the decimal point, 12.0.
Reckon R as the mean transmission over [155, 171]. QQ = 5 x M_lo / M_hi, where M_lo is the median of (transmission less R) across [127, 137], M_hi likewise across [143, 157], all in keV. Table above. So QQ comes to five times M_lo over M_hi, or 20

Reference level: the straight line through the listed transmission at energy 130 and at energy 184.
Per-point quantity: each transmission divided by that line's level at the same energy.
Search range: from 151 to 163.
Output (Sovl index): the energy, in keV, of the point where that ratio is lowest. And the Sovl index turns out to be 162 keV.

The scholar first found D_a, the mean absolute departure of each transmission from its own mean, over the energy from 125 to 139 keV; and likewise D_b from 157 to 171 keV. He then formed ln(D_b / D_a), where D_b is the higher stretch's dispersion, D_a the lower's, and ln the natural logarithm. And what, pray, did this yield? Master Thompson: -0.68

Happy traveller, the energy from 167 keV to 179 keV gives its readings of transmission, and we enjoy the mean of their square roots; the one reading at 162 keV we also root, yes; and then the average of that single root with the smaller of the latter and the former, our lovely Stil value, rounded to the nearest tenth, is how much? 12.4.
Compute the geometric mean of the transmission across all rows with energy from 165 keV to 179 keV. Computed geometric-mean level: 171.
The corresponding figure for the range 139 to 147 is 155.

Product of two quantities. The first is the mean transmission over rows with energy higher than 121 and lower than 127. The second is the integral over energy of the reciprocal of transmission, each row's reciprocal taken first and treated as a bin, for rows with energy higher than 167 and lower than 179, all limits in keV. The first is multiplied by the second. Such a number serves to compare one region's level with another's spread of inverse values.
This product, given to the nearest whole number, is 11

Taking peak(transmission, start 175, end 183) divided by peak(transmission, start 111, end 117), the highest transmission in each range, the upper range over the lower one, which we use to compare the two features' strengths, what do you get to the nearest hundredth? 1.07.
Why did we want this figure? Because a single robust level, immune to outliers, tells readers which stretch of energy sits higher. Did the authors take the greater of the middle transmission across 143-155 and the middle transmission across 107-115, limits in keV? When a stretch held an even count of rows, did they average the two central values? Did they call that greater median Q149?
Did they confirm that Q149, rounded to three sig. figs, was 174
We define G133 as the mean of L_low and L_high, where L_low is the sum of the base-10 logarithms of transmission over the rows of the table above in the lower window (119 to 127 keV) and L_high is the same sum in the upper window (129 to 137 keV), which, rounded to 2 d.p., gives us 8.72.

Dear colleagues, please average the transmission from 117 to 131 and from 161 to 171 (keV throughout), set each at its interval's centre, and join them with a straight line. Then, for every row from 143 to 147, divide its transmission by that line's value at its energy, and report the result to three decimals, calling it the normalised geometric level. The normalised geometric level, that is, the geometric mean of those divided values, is 0.986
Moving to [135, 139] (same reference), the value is 0.935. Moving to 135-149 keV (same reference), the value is 0.979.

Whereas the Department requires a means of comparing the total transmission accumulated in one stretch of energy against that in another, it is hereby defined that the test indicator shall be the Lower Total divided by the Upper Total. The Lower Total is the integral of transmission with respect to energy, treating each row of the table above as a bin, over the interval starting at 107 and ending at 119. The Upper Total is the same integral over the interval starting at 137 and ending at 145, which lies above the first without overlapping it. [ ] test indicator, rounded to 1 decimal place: 1.7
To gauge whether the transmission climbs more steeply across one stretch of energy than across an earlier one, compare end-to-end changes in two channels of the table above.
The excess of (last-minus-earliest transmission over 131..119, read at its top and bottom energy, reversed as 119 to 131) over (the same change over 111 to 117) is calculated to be -22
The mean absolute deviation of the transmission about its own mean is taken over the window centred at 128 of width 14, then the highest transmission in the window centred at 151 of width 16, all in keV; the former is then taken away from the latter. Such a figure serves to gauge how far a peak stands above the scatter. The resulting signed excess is 156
